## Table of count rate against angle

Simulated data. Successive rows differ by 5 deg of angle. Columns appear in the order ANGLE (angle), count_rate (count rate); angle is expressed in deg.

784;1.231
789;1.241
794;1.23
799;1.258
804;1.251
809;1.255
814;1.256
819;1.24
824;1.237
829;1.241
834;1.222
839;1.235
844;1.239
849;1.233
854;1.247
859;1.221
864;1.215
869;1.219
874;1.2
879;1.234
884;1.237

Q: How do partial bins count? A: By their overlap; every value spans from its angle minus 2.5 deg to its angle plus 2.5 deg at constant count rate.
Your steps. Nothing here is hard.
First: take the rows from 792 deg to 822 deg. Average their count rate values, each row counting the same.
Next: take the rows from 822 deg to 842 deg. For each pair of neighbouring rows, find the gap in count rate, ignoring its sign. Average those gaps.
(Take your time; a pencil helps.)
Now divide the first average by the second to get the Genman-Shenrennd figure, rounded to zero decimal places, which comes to 104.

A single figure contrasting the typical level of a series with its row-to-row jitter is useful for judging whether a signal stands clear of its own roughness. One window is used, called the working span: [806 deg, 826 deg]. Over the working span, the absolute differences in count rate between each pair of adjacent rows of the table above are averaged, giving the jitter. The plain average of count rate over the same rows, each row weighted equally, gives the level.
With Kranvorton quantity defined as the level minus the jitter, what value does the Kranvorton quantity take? 1.24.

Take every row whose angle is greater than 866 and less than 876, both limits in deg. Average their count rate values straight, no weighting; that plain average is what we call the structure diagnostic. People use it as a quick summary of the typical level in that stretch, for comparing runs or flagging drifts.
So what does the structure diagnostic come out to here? 1.210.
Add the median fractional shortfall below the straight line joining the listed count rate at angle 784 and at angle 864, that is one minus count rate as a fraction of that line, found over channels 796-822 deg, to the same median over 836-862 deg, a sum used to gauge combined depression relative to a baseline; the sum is -0.036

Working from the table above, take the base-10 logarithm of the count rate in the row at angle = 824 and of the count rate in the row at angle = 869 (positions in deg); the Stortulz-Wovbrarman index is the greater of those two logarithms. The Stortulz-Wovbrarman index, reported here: 0.0924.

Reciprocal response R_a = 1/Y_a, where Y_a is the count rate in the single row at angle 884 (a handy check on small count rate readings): 0.808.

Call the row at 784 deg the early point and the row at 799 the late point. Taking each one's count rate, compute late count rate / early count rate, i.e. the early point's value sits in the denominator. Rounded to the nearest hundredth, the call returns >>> 1.02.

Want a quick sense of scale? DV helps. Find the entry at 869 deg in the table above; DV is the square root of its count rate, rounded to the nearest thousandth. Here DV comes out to 1.104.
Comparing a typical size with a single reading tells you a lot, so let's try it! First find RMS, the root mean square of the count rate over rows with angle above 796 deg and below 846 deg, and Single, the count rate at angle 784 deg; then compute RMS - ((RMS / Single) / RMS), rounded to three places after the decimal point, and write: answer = 0.431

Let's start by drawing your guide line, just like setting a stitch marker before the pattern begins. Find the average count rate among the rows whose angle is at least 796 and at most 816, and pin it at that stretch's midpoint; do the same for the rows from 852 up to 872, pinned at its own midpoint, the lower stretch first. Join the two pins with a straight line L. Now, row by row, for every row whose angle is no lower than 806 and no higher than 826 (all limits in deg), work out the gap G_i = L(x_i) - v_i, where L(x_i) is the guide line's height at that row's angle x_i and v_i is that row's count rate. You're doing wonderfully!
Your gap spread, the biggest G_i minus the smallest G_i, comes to 0.014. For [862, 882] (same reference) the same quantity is 0.037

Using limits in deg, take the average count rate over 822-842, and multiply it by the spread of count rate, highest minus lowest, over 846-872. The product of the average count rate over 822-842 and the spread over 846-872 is 0.0395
